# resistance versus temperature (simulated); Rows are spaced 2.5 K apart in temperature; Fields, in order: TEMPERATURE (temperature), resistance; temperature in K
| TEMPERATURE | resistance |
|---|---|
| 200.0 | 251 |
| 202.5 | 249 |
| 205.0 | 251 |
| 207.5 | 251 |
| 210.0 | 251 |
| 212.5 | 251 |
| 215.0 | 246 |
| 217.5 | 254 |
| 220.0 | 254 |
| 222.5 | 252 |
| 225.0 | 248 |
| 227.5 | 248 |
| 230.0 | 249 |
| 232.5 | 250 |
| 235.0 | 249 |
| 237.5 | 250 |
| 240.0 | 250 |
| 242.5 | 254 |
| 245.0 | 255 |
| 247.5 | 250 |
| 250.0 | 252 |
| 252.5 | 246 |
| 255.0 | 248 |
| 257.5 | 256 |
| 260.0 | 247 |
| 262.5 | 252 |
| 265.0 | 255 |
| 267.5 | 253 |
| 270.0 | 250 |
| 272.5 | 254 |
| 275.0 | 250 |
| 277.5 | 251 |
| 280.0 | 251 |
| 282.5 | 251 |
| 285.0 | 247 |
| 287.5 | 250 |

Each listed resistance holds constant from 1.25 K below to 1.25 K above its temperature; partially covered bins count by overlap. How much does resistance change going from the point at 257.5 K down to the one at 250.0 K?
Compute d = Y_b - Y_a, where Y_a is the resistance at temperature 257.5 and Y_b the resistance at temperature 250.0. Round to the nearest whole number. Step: -4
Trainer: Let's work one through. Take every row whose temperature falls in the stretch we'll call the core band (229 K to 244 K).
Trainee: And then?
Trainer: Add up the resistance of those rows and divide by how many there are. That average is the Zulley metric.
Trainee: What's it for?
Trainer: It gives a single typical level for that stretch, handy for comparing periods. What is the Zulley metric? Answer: 250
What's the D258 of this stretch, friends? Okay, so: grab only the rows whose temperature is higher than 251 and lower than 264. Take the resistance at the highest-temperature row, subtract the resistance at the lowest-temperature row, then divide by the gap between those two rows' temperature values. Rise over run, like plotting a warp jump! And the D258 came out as 0.6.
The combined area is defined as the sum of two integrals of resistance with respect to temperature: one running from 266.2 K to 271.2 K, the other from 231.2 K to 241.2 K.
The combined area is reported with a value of 3755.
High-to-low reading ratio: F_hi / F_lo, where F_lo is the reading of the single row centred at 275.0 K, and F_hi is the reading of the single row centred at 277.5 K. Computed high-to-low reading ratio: 1.00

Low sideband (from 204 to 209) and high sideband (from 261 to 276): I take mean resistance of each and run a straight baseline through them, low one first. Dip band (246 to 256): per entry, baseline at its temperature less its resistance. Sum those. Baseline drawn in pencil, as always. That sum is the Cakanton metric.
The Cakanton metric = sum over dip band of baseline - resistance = 12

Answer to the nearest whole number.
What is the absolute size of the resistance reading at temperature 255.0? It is 248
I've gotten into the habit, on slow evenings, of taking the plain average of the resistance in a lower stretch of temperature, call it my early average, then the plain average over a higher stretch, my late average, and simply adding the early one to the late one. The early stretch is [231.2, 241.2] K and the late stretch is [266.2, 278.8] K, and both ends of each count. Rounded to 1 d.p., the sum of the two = 501.4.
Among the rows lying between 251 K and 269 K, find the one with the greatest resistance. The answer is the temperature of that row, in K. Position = 257.5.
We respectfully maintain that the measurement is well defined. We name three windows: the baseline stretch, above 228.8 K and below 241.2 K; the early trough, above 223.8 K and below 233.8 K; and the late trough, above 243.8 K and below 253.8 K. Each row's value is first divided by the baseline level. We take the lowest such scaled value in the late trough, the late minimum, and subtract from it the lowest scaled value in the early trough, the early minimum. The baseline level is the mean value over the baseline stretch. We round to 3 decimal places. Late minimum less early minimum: -0.008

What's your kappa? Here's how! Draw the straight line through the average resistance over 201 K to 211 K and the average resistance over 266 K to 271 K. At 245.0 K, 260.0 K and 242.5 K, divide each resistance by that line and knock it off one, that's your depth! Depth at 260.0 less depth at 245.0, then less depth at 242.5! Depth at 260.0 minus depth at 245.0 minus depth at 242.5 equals 0.044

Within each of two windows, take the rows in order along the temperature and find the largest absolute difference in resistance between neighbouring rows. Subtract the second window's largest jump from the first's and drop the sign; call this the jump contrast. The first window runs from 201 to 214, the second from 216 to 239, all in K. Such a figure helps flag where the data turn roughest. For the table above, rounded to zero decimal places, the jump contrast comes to 2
